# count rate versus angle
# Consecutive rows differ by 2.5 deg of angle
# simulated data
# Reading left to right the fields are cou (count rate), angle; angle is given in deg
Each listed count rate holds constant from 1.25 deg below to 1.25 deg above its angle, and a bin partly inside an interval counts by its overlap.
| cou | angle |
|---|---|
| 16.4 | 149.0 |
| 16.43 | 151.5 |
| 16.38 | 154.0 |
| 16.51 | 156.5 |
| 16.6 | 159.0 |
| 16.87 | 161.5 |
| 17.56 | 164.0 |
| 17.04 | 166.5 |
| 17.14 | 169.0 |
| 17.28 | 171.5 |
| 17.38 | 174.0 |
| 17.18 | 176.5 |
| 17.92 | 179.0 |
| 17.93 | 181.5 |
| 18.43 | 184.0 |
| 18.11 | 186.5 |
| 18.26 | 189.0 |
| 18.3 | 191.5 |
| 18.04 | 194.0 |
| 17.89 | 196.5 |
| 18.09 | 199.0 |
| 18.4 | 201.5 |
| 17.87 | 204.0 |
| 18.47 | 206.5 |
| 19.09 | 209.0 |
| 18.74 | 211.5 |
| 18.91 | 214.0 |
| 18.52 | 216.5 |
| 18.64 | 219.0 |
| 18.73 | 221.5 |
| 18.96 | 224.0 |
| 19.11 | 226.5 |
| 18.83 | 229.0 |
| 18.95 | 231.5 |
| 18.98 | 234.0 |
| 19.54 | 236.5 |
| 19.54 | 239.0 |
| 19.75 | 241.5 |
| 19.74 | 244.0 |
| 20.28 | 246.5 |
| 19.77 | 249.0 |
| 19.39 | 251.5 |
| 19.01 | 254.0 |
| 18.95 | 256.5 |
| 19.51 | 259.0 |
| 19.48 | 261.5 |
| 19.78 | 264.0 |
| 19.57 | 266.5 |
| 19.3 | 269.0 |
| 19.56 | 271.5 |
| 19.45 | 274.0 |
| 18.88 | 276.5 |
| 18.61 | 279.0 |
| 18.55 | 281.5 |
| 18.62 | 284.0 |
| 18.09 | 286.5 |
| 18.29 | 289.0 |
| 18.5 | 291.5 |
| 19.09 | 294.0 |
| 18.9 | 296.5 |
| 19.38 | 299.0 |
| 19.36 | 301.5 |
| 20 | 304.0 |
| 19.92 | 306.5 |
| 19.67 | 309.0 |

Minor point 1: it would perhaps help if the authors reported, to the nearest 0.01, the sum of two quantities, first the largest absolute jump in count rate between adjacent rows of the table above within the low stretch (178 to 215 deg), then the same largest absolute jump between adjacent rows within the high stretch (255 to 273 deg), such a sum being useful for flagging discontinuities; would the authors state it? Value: 1.18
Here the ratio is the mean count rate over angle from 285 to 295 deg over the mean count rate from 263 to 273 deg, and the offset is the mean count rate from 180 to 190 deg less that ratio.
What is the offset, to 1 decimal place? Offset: 17.2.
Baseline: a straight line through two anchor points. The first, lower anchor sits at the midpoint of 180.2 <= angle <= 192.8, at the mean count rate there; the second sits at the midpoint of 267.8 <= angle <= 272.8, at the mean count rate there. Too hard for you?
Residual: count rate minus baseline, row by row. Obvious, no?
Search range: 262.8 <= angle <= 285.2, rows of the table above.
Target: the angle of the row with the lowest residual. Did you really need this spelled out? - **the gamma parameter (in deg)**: 281.5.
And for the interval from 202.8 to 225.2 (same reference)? 204.0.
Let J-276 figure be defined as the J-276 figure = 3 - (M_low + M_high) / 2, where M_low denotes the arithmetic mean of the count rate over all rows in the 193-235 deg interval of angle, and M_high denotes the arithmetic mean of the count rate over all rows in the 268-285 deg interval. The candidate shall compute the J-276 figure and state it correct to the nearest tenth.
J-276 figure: -15.8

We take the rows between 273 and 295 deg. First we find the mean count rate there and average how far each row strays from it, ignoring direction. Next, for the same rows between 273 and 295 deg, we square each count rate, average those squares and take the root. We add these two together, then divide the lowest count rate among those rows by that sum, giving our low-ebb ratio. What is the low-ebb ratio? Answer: 0.953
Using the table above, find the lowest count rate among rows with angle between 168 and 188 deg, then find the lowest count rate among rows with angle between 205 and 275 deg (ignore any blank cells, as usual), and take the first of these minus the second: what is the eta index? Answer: -1.3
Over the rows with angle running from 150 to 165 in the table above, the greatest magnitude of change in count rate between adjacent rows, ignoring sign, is 0.69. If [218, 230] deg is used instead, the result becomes 0.28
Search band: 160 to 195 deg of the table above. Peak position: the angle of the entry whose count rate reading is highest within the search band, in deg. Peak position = 184.0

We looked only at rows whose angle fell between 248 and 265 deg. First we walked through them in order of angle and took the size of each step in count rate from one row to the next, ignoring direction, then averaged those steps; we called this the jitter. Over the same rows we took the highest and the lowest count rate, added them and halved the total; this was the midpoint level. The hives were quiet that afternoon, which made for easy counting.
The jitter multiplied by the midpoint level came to 5.52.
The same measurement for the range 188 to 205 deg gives 4.50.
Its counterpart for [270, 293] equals 4.75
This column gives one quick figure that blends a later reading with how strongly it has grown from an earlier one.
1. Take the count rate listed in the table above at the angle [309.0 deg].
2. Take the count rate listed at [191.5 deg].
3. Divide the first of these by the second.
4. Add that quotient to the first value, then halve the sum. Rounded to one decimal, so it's 10.4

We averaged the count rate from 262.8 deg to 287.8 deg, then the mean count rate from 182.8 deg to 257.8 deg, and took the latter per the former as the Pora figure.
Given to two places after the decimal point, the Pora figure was 0.99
